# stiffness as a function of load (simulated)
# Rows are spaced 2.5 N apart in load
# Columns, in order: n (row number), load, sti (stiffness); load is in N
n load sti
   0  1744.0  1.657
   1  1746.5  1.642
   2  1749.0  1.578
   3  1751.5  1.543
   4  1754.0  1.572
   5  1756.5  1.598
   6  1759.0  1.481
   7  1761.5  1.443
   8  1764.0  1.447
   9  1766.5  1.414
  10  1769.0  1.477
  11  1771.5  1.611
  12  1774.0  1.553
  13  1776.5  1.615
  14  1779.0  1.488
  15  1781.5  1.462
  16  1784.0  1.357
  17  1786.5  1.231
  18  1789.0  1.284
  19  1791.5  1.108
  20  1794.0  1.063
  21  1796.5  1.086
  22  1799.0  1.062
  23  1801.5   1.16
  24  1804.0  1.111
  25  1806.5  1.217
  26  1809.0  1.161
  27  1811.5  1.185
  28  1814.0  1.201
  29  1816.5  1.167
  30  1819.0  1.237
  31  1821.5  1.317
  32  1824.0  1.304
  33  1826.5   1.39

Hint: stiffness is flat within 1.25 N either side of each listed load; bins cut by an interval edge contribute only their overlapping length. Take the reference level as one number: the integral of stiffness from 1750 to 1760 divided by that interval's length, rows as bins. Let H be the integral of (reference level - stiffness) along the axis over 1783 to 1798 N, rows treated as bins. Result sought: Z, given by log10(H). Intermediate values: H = 5.5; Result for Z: 0.74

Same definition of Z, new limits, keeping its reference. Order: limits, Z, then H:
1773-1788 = 0.19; 1.6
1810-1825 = 0.68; 4.8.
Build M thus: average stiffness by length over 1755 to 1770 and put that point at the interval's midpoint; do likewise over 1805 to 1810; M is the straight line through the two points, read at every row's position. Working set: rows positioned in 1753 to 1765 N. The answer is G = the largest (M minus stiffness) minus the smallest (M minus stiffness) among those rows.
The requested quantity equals 0.12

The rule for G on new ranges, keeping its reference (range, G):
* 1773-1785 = 0.21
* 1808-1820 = 0.14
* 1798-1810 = 0.20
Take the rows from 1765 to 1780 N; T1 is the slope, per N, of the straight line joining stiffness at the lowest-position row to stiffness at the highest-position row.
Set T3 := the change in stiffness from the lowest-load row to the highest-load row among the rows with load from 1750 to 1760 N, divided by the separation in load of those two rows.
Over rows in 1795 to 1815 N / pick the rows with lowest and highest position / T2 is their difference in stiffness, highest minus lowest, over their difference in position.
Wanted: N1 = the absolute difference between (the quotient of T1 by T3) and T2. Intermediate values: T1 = 0.006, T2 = 0.0066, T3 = -0.008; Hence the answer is 0.72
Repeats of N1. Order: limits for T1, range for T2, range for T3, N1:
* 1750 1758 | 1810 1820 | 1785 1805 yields 1.61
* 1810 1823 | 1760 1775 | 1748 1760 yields 1.37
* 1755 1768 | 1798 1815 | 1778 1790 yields 0.89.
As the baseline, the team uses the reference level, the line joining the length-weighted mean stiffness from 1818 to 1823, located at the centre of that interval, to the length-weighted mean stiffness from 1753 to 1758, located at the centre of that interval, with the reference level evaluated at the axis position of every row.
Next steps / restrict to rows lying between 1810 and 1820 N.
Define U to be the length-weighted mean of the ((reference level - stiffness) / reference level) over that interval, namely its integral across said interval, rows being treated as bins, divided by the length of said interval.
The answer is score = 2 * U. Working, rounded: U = 0.084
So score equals 0.17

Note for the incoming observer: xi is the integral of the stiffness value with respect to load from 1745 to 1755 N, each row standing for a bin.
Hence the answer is 16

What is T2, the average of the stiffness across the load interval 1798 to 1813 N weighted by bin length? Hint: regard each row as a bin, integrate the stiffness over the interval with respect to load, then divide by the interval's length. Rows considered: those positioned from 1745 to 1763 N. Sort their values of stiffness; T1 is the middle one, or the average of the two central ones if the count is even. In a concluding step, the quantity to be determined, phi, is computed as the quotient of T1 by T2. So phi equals 1.36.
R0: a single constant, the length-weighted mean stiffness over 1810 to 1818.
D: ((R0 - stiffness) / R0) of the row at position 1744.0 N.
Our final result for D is -0.40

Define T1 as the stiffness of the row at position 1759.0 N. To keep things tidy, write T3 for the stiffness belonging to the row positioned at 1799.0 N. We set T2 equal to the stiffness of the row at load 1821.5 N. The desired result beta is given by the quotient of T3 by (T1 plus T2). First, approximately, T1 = 1.481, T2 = 1.317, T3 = 1.062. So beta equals 0.38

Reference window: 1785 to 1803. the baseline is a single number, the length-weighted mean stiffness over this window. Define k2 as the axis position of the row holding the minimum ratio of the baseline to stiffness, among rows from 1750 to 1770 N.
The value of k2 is 1756.5 N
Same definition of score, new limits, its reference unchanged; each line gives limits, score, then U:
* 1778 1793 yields 0.18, 0.089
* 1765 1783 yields -0.03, -0.013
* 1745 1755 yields 0.03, 0.013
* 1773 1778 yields -0.12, -0.062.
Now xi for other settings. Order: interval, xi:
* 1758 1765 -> 10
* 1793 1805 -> 13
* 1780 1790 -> 13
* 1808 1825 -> 21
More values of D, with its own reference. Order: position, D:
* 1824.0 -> -0.10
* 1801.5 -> 0.02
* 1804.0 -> 0.06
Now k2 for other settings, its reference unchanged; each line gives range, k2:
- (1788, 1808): 1789.0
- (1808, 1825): 1821.5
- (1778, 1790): 1779.0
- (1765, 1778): 1776.5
